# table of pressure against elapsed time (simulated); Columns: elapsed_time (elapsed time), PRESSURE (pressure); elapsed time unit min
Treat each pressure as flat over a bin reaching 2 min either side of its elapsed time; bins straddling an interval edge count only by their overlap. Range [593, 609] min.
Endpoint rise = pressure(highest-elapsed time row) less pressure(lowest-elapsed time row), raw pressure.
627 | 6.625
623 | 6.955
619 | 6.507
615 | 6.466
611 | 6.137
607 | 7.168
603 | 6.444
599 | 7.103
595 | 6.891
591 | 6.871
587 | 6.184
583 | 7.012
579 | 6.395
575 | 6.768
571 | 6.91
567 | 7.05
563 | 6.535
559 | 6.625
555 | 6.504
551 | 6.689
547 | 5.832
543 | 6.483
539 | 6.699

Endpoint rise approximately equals 0.3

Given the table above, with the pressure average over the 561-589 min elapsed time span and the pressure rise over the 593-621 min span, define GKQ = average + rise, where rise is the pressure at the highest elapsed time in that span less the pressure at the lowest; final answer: 6.31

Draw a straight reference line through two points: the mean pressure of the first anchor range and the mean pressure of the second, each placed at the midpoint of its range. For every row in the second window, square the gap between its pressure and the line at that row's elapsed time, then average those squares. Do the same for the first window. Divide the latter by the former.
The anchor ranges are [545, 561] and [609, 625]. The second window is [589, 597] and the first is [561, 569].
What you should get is 1.2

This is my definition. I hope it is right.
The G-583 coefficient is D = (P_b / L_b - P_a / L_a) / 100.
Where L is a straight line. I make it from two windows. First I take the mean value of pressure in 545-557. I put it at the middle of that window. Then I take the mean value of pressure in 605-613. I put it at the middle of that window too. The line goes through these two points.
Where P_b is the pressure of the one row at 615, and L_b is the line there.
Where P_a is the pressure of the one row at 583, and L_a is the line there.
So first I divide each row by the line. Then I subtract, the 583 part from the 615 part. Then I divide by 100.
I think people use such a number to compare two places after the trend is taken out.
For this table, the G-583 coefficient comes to -0.0011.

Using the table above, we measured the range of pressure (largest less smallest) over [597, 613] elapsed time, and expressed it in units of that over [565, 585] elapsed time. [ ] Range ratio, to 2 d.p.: 1.57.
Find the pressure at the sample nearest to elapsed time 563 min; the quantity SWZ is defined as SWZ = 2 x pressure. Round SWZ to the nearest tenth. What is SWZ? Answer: 13.1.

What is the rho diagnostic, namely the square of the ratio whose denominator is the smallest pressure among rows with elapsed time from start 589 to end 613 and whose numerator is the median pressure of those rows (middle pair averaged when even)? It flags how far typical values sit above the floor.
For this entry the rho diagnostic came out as 1.26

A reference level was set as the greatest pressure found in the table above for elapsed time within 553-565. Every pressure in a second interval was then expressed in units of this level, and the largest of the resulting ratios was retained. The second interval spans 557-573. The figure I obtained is 1.06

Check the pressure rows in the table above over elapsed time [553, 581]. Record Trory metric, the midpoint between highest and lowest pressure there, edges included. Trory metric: 6.72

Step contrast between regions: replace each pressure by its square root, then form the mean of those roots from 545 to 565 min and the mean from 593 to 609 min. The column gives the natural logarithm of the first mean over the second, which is -0.035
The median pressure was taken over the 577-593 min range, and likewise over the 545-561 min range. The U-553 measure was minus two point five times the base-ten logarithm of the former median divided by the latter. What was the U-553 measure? -0.011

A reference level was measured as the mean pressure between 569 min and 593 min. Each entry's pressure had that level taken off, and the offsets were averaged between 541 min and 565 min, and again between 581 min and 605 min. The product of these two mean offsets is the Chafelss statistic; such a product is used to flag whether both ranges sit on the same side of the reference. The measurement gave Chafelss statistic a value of -0.0149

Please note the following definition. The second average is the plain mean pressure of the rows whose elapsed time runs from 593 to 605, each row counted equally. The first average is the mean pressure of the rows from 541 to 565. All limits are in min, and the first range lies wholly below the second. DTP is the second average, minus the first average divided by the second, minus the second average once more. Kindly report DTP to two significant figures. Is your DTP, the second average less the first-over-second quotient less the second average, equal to -0.95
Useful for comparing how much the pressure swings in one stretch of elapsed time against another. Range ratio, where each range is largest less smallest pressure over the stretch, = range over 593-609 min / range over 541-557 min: 0.84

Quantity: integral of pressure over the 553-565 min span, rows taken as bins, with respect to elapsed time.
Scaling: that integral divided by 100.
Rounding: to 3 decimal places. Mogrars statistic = 0.787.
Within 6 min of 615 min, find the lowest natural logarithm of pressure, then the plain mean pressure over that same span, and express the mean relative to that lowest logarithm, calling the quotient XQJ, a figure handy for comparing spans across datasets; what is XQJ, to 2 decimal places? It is 3.51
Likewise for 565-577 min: 3.61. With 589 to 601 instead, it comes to 3.61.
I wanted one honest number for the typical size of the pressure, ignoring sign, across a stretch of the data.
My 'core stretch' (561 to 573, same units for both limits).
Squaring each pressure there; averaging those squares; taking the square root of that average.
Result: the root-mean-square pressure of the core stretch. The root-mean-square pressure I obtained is 6.84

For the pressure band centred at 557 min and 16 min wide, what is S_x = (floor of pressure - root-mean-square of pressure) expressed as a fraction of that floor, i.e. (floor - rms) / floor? -0.013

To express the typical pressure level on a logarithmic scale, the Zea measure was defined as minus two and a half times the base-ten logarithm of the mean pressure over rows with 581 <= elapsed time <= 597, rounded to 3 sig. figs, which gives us -2.07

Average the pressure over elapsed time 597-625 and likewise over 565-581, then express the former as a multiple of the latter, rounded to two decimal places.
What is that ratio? 0.99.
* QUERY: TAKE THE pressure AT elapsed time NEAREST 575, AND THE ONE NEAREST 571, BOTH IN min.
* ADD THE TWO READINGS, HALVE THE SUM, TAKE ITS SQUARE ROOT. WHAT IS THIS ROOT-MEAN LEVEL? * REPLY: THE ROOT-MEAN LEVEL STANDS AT 2.62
